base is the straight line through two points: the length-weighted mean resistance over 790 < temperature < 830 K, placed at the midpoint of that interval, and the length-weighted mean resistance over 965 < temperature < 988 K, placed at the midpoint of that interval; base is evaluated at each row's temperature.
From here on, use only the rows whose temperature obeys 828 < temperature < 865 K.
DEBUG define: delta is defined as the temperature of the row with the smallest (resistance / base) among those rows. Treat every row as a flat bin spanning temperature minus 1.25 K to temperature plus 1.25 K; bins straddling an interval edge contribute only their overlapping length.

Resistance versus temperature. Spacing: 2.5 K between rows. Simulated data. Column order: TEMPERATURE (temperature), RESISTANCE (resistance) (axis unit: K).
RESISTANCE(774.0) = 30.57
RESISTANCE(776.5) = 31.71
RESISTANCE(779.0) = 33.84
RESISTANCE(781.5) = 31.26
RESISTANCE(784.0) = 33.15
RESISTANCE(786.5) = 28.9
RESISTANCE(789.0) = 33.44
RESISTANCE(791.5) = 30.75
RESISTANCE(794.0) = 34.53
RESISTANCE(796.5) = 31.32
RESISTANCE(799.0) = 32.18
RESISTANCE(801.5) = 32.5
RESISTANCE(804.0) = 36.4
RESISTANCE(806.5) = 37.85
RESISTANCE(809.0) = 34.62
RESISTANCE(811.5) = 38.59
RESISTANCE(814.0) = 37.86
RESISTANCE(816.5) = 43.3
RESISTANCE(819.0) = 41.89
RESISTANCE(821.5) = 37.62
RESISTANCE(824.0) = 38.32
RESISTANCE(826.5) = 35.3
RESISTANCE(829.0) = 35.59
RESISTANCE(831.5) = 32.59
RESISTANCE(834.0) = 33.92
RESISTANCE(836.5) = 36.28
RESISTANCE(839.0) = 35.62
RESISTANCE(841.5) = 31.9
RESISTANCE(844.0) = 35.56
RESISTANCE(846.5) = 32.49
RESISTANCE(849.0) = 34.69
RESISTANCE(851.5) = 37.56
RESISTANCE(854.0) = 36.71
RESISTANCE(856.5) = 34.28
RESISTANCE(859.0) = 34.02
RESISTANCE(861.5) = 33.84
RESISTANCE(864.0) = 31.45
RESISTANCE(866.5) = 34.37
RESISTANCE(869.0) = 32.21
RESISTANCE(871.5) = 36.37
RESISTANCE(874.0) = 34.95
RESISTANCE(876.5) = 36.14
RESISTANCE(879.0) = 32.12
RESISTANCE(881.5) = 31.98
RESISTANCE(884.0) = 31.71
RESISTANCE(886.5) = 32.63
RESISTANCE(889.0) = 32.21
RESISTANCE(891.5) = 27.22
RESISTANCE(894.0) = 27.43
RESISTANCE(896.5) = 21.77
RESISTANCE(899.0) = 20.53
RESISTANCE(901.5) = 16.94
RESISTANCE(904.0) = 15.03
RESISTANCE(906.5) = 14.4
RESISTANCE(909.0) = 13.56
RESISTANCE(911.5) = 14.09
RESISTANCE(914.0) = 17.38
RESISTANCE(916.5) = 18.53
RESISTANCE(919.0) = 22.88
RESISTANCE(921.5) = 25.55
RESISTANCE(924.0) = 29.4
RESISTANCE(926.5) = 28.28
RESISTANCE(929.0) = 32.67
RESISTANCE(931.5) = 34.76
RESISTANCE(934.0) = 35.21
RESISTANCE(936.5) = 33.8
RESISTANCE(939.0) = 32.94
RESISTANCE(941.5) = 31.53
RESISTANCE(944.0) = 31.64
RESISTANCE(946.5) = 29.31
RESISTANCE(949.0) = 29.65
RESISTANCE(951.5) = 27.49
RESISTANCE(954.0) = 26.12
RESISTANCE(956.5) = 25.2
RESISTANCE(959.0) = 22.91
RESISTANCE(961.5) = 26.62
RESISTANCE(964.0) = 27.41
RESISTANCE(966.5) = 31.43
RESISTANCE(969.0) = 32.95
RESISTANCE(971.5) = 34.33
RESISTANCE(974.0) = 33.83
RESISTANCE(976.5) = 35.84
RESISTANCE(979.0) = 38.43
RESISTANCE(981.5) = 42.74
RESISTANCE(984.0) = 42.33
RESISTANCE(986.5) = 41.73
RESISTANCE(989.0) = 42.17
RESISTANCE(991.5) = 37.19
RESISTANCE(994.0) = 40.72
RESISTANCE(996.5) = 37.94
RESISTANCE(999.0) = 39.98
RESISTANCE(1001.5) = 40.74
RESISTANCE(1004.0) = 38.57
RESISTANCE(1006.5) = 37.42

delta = 864.0 K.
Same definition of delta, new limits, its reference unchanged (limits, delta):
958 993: 959.0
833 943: 909.0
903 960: 909.0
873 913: 909.0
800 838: 831.5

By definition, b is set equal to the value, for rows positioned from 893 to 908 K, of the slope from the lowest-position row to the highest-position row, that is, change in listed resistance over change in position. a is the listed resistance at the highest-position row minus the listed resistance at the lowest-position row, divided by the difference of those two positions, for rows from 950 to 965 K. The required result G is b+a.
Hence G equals -1.0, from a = 0.0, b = -1.0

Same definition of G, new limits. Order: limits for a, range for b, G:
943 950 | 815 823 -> -1.5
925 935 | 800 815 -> 1.4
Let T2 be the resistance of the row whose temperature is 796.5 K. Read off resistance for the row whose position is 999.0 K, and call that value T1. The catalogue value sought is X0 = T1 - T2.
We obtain 9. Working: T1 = 39.98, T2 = 31.32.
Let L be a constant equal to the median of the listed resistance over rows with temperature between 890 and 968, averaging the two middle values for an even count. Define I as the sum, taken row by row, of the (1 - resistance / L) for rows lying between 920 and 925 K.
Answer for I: 0.0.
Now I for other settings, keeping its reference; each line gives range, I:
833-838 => -0.6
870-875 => -0.6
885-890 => -0.4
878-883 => -0.4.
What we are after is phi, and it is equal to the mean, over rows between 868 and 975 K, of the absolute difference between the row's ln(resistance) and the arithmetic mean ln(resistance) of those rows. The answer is 0.22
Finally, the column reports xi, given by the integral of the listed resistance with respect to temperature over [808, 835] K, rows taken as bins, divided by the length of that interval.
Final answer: 37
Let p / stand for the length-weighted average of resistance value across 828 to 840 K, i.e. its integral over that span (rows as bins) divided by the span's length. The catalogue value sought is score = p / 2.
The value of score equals 17.4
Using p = 34.8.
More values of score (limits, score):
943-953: 14.7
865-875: 17.2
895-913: 8.4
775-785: 16.2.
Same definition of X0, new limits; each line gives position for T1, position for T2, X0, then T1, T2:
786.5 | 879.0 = -3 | 28.9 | 32.12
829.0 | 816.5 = -8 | 35.59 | 43.3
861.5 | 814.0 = -4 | 33.84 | 37.86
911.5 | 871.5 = -22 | 14.09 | 36.37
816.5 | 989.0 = 1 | 43.3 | 42.17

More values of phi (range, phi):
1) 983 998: 0.05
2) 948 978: 0.12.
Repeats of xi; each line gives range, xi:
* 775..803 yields 32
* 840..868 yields 34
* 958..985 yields 34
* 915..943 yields 30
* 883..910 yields 23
